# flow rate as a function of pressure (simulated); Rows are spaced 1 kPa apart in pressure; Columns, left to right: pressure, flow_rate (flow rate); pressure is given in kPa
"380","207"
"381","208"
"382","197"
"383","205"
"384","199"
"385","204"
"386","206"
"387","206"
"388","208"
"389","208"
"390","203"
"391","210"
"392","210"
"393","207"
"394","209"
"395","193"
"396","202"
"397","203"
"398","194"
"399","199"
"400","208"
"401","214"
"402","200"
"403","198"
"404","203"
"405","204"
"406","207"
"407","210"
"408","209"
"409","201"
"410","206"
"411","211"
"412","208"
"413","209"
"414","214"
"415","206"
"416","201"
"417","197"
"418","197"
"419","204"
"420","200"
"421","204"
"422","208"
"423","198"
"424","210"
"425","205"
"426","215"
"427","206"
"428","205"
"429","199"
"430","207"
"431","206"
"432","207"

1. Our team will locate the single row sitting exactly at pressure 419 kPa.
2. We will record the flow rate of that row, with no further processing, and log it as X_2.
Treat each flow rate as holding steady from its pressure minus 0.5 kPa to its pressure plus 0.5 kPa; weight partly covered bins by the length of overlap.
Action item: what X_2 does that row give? 204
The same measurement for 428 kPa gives 205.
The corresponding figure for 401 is 214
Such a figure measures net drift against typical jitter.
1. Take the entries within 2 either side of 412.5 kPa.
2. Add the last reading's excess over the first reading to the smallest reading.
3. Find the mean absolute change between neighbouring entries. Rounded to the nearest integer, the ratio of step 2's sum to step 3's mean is 70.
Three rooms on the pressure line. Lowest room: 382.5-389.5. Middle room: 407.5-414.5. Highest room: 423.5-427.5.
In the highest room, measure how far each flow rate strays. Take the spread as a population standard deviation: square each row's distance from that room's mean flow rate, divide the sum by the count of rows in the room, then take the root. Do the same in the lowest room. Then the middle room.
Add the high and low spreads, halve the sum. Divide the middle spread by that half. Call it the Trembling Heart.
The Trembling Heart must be 1.1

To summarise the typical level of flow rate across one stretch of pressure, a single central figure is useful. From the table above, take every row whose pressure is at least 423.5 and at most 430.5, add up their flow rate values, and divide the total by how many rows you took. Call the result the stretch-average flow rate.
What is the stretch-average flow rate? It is 206.7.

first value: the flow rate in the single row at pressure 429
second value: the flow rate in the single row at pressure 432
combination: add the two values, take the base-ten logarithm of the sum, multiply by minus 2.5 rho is -6.52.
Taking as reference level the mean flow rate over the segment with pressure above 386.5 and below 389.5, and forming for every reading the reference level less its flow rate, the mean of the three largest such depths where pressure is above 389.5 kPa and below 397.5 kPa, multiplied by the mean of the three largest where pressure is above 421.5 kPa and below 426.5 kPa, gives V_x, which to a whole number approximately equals 29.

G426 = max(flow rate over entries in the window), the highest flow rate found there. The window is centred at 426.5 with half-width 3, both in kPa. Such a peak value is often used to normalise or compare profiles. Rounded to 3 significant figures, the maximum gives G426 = 215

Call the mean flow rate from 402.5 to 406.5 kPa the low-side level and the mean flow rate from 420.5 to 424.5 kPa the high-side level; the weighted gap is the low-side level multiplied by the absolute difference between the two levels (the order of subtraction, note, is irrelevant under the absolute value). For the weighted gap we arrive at 406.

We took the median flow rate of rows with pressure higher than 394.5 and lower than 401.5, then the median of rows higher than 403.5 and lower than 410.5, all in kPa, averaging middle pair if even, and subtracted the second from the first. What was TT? -4.0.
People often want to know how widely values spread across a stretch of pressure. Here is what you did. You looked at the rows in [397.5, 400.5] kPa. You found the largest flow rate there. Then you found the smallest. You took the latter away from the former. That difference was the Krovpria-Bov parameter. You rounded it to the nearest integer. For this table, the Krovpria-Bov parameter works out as 14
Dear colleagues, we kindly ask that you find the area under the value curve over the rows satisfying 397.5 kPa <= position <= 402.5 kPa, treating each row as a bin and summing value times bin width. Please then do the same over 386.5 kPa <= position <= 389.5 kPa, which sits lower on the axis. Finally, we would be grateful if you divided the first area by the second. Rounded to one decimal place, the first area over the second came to 1.6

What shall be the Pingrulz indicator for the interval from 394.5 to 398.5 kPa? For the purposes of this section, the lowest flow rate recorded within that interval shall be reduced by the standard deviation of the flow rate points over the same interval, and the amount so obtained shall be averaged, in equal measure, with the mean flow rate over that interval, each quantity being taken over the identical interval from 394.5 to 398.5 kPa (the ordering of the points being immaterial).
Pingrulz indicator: 193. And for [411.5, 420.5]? 198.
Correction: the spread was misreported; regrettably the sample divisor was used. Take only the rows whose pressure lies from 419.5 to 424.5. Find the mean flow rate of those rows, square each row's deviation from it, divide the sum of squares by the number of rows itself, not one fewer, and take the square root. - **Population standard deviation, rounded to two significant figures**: 4.6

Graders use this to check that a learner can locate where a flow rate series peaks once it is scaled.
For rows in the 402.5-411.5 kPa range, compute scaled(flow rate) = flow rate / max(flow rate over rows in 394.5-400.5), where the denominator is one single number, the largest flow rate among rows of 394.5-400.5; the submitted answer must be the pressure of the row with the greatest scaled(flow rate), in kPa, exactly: 411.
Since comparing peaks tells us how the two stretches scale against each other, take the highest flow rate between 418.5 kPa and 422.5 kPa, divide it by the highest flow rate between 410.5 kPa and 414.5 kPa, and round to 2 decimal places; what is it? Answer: 0.97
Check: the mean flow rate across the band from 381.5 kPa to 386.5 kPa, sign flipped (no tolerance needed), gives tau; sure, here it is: -202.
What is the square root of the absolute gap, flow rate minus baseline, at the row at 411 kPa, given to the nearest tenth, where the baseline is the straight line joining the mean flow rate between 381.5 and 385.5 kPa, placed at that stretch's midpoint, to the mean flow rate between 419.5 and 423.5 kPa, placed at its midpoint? 3.0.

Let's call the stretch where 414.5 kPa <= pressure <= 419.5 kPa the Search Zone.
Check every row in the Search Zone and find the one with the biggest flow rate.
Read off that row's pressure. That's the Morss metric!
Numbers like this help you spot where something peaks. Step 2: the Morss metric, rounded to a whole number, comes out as 415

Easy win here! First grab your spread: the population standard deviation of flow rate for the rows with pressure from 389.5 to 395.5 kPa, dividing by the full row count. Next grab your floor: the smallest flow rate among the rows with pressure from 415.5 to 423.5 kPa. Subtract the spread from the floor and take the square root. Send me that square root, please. 13.8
